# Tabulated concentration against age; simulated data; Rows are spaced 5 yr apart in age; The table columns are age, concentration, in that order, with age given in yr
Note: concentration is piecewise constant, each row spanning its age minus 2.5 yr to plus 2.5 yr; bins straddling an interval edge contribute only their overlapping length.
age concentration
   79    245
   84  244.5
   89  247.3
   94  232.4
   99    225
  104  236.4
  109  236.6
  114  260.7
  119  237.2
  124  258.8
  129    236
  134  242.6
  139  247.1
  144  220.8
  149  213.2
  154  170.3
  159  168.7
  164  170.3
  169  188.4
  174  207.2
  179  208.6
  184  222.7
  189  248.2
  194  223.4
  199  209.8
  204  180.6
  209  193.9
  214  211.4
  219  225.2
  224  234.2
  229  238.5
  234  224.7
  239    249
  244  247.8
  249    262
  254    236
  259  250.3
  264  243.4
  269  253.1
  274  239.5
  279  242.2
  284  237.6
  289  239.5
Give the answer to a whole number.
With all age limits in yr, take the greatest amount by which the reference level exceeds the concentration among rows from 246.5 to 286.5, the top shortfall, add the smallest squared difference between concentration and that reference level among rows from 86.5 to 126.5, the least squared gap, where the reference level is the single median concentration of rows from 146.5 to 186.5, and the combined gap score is 702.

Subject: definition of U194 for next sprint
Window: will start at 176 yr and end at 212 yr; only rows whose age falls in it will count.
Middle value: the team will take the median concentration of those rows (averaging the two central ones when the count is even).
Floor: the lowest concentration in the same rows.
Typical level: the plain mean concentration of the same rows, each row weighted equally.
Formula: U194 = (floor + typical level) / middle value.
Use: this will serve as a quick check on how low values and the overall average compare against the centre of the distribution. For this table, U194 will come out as 1.87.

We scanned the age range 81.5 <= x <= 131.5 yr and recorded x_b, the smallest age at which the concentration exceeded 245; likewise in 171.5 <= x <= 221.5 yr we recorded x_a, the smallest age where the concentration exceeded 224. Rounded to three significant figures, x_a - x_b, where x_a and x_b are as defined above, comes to 100 yr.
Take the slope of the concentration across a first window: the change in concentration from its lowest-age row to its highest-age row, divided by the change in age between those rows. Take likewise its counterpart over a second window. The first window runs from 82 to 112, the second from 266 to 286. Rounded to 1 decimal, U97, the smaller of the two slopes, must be -1.0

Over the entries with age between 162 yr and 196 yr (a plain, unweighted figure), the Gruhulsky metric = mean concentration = 210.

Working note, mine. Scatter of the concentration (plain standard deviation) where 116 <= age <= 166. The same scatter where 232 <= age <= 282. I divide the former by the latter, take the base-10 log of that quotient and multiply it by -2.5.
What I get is -1.3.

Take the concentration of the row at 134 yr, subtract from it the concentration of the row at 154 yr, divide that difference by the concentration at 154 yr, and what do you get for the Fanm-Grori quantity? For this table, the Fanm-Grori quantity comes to 0.42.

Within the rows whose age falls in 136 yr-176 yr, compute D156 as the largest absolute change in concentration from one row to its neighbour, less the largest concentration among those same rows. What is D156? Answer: -204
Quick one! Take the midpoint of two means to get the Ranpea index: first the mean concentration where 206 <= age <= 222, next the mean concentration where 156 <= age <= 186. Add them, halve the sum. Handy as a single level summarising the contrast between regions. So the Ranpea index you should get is 202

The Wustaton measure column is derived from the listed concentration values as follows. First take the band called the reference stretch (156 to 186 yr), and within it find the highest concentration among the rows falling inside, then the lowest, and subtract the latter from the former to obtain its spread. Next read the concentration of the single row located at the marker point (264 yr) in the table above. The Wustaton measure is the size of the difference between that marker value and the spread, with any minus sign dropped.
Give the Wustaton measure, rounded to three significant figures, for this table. 189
